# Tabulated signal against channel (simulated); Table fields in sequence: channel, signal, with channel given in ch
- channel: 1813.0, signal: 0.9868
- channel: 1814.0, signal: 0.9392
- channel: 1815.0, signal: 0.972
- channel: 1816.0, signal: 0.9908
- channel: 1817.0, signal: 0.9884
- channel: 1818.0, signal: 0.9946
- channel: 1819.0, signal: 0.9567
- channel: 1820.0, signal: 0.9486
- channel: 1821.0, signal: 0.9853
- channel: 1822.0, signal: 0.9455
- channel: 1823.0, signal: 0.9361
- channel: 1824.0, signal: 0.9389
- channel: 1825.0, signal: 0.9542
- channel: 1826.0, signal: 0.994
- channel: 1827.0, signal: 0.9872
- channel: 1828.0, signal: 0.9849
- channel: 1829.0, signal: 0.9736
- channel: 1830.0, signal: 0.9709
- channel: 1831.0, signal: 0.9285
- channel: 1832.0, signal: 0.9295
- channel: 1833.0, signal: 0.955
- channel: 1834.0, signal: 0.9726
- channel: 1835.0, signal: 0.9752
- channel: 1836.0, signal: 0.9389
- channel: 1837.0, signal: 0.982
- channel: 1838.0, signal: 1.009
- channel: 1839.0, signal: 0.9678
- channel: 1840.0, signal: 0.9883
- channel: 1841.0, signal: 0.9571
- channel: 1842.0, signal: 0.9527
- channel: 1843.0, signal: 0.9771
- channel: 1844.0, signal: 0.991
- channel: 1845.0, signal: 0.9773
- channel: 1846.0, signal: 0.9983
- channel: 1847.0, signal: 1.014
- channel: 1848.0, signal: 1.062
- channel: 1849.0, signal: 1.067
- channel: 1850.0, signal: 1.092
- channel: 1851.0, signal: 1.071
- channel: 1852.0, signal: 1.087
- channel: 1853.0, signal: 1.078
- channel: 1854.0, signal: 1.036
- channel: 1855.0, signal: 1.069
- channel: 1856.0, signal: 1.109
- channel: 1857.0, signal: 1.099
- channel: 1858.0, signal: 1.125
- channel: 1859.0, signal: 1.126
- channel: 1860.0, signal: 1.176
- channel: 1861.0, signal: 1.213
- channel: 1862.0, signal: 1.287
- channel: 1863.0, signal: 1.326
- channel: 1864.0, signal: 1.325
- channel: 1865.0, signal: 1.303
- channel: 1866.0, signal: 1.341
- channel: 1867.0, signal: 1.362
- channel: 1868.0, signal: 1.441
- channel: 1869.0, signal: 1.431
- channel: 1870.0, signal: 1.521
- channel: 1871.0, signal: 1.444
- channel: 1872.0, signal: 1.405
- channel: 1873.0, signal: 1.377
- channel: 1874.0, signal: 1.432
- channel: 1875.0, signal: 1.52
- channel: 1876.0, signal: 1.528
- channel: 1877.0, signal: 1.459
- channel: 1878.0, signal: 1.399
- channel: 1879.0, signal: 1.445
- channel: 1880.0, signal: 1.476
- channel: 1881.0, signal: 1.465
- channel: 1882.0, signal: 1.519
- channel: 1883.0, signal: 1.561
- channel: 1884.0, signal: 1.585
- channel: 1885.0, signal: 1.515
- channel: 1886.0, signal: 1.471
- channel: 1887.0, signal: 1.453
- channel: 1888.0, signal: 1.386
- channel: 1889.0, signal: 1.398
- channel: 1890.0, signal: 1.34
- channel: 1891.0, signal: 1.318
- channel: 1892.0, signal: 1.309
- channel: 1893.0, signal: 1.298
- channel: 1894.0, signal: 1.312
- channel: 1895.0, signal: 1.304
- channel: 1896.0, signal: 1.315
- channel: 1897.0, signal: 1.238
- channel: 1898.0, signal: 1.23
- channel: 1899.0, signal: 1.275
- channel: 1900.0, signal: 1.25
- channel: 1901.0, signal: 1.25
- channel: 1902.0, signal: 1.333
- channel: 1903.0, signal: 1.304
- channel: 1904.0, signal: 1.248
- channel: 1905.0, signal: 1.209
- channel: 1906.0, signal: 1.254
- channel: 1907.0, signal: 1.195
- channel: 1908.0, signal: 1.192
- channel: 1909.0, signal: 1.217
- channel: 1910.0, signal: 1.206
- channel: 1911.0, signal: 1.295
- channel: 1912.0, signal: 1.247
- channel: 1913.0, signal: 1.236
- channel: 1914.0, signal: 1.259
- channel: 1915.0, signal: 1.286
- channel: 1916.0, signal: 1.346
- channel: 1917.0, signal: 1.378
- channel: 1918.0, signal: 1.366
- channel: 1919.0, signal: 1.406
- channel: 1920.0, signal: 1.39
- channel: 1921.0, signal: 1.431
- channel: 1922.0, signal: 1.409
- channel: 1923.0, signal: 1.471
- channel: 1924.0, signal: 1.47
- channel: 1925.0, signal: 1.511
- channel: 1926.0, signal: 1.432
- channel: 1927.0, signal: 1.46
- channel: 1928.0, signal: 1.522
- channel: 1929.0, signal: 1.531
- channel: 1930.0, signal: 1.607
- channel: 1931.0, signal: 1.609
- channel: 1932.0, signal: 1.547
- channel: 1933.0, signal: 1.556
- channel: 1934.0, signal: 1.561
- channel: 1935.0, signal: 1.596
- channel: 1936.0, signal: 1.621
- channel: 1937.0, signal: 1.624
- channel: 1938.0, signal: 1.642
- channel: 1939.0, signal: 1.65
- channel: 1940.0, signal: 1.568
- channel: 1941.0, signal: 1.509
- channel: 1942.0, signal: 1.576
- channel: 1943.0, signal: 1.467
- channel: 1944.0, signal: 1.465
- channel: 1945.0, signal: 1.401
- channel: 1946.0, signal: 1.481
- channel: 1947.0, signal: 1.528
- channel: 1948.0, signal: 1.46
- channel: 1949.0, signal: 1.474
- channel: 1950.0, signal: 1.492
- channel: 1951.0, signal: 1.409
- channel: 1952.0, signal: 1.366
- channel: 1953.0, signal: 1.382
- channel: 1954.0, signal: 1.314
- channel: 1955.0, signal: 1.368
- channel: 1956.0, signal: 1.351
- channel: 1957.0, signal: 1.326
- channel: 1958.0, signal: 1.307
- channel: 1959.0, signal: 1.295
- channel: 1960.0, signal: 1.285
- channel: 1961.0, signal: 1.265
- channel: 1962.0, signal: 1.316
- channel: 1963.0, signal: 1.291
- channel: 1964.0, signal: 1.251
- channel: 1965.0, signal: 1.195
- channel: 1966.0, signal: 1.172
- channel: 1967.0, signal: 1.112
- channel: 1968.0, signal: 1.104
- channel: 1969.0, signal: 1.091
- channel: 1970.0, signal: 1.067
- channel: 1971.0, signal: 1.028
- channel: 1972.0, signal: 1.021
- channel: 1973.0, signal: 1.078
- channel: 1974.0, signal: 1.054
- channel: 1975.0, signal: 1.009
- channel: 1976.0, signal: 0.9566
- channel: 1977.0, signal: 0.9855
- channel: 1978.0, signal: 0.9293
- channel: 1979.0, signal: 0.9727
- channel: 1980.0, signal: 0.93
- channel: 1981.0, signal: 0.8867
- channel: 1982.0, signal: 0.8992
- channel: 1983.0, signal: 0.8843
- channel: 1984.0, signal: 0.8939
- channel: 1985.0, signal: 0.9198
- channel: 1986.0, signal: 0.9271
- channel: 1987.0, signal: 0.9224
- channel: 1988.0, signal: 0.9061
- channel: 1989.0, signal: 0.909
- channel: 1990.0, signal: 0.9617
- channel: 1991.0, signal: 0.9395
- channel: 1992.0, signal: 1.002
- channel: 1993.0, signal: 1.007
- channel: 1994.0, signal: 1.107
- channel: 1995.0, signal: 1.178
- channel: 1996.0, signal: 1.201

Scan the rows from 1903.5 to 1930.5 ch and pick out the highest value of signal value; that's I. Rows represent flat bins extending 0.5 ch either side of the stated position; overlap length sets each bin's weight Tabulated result 1.607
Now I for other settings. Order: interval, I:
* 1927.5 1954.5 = 1.65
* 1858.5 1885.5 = 1.585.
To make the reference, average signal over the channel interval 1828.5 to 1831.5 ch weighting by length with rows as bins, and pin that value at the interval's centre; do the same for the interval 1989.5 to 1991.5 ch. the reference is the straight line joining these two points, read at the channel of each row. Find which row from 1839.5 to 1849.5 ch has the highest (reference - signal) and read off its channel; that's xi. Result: 1842.0 ch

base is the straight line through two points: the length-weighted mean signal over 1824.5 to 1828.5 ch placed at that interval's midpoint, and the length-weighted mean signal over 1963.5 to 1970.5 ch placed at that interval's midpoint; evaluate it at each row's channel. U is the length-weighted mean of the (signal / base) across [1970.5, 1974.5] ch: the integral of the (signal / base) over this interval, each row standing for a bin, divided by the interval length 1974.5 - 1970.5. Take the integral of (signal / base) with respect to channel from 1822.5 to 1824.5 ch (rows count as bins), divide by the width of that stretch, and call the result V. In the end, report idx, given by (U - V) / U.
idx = -0.1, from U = 0.91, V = 0.96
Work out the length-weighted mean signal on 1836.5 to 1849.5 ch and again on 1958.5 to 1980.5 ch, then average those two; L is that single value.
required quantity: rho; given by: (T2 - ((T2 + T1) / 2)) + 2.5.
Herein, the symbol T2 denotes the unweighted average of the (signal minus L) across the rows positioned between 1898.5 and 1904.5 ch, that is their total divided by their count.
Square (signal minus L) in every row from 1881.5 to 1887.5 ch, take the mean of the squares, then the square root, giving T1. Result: 2.38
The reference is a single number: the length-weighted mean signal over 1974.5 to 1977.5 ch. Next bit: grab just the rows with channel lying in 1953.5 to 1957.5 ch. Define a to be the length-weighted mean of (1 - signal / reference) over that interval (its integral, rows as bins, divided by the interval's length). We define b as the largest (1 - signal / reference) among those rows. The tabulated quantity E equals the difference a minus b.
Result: -0.026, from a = -0.36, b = -0.3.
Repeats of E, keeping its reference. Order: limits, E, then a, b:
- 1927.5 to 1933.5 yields -0.041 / -0.59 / -0.5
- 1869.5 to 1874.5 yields -0.060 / -0.46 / -0.4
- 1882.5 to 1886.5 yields -0.063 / -0.56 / -0.5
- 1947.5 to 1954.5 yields -0.102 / -0.44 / -0.3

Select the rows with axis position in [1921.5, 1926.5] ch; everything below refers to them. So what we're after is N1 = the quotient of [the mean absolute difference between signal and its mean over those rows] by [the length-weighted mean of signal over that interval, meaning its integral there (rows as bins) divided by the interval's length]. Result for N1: 0.021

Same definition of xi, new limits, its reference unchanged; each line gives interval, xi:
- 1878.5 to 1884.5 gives 1879.0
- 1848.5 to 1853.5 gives 1849.0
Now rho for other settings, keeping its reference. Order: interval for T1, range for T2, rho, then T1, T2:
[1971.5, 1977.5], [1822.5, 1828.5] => 2.43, 0.054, -0.1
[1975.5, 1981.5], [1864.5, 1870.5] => 2.62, 0.114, 0.3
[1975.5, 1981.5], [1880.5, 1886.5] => 2.68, 0.114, 0.5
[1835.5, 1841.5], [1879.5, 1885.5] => 2.69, 0.082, 0.5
